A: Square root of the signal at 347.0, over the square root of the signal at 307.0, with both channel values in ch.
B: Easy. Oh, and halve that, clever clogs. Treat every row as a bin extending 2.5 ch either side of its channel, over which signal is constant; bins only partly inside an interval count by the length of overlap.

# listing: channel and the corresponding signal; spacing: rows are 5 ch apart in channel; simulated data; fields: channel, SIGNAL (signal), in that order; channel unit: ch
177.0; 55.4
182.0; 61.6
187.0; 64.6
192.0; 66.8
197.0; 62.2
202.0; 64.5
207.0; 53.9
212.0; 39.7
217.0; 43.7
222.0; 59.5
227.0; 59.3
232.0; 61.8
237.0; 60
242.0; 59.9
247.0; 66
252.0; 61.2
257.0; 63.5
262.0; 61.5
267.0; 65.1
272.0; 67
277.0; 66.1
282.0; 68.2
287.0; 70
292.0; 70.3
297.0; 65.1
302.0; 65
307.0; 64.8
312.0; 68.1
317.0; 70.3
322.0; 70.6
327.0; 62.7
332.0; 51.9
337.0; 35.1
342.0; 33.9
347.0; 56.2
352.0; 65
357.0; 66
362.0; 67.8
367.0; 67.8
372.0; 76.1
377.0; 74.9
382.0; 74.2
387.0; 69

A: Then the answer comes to 0.47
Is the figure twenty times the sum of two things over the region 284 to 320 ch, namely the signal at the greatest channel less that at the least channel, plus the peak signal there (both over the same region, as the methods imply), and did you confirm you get 1412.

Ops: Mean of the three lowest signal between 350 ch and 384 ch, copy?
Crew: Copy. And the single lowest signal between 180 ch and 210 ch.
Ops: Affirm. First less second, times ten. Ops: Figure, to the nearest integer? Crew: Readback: 124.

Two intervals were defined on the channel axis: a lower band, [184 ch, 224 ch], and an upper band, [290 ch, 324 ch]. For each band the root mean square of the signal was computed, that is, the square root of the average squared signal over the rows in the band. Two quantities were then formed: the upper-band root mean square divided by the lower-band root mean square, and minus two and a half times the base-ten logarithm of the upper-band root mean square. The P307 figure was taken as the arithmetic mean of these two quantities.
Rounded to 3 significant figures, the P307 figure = -1.70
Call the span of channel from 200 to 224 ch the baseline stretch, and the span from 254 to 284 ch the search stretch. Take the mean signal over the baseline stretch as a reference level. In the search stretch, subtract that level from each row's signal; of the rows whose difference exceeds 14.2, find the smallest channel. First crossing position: 272.0 ch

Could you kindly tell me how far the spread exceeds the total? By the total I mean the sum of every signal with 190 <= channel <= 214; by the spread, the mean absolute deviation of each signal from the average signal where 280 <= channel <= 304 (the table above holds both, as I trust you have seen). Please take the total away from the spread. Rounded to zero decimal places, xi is -285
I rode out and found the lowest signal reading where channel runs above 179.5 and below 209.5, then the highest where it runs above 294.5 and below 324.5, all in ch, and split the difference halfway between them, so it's 62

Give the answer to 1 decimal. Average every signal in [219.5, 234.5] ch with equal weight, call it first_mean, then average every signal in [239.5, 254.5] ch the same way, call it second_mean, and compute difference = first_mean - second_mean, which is -2.2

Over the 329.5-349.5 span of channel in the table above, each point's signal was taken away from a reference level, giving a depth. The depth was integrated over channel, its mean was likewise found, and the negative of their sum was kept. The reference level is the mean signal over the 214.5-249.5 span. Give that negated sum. -301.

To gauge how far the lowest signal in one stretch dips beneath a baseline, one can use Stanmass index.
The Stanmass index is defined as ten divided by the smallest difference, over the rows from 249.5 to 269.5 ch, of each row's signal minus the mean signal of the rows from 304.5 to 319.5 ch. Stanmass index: -1.5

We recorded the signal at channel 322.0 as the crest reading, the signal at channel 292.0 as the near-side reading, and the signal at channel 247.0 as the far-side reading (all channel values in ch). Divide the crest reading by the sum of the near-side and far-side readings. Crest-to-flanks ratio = 0.518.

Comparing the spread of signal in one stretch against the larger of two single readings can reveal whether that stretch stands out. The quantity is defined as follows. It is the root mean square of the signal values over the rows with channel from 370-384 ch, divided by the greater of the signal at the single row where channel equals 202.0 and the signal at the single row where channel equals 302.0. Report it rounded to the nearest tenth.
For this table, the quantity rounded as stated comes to 1.2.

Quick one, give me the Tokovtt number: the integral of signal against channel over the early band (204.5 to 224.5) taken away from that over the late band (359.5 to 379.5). 449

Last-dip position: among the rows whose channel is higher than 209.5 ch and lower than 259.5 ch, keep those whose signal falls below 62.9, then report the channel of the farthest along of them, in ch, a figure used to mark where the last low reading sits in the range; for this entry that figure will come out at 252.0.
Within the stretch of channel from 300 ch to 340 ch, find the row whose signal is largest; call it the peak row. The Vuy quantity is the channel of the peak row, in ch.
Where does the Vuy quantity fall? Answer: 322.0 ch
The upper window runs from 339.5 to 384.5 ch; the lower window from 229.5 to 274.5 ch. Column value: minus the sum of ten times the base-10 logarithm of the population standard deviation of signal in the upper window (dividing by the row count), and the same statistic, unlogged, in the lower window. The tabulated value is -13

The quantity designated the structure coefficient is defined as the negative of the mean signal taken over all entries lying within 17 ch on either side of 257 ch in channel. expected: -63.5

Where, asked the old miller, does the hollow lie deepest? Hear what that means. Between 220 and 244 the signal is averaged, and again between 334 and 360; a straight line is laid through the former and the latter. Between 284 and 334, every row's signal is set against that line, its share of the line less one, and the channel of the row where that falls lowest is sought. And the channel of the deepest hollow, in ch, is 332.0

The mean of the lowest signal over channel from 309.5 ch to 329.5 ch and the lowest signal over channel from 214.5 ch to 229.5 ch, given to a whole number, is 53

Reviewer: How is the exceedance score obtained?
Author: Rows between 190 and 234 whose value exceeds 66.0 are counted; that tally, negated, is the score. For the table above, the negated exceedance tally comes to -1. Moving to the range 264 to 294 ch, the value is -5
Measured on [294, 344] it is -3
